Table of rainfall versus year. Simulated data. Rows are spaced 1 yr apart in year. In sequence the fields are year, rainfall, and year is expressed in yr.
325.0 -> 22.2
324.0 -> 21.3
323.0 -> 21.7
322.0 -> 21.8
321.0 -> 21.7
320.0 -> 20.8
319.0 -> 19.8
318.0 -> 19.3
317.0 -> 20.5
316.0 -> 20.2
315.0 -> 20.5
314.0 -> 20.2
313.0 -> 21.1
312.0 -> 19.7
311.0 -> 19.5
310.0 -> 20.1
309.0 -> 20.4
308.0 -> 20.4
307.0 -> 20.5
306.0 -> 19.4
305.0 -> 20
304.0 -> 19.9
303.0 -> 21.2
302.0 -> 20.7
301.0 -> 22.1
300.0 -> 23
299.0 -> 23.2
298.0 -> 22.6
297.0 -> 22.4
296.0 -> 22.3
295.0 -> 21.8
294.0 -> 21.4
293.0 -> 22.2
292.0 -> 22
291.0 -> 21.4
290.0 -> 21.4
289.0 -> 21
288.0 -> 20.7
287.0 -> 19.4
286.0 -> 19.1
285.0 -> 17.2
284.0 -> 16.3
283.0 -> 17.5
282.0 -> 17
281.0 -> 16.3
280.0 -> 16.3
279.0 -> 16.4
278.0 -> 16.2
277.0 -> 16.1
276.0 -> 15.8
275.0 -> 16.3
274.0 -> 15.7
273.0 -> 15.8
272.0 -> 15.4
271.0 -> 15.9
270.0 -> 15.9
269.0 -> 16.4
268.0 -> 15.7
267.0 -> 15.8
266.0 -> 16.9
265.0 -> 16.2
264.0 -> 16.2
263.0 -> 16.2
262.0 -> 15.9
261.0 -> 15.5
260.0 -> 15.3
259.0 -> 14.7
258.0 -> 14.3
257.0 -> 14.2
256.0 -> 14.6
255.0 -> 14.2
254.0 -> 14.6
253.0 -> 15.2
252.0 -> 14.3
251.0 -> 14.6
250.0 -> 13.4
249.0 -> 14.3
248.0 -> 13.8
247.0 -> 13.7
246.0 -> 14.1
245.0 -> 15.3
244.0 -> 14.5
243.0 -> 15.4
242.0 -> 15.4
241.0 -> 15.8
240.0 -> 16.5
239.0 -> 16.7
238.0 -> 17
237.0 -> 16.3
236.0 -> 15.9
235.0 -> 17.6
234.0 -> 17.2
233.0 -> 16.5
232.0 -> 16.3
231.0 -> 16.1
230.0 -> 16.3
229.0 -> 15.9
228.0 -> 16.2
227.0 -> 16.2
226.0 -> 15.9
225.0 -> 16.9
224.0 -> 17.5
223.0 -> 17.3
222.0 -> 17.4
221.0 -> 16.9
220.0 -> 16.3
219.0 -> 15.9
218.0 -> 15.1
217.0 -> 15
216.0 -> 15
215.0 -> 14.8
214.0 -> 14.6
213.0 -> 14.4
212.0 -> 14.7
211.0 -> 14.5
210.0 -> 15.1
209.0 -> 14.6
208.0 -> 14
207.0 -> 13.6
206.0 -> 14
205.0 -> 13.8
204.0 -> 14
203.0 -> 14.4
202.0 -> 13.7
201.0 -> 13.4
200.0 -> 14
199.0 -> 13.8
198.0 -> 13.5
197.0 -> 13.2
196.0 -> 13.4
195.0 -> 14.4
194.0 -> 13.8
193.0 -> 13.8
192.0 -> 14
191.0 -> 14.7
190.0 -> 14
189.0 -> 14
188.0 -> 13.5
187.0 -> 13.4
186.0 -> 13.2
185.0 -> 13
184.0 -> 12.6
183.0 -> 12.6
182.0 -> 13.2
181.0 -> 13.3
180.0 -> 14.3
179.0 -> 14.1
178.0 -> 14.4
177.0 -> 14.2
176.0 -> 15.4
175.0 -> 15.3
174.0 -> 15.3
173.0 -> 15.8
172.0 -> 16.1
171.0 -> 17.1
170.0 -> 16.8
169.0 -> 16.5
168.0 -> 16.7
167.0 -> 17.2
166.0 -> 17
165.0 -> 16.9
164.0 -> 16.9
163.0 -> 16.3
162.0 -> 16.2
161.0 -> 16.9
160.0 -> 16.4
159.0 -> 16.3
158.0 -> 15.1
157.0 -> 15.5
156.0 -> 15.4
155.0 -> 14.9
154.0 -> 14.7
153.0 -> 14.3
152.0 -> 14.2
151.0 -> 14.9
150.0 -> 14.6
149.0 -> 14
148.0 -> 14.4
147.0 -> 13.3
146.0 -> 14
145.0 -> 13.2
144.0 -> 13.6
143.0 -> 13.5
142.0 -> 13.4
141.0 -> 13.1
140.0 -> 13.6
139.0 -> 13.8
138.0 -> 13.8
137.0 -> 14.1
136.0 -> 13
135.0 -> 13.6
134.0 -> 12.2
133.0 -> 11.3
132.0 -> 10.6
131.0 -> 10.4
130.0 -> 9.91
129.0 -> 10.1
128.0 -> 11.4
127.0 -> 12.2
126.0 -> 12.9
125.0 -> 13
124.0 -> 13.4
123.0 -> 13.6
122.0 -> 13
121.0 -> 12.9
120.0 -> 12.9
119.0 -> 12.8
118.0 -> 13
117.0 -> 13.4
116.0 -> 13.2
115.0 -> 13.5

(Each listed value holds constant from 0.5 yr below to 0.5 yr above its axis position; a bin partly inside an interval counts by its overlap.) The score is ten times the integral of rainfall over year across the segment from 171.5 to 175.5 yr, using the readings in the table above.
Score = 625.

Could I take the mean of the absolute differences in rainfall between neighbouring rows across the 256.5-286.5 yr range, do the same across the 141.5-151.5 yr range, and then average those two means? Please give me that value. 0.48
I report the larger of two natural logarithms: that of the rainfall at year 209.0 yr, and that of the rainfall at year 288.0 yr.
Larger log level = 3.03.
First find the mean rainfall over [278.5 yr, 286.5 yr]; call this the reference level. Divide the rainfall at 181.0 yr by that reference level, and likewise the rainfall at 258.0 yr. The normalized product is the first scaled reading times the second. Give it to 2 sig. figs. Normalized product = 0.66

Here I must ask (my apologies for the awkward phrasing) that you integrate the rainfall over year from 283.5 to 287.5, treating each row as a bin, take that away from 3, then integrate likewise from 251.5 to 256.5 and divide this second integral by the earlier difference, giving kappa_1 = -1.06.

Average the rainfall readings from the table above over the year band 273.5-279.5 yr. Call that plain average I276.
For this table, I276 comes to 16.1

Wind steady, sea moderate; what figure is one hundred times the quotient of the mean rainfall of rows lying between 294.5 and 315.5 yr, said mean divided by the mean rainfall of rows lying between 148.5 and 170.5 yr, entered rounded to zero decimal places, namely 133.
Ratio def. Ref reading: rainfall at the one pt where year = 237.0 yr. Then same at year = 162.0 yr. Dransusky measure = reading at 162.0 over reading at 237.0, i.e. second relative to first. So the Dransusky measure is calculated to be 0.99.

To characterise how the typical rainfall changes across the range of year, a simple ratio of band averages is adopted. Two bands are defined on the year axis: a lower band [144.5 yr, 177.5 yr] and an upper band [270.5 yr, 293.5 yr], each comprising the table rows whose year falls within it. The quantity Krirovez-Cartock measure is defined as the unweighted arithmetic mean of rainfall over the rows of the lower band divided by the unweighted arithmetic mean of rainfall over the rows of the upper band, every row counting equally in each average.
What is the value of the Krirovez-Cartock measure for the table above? 0.87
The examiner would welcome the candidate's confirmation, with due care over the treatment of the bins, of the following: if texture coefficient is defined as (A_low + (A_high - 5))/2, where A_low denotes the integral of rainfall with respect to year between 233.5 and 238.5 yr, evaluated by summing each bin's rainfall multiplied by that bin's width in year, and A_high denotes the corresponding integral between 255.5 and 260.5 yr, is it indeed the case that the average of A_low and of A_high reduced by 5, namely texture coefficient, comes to 76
